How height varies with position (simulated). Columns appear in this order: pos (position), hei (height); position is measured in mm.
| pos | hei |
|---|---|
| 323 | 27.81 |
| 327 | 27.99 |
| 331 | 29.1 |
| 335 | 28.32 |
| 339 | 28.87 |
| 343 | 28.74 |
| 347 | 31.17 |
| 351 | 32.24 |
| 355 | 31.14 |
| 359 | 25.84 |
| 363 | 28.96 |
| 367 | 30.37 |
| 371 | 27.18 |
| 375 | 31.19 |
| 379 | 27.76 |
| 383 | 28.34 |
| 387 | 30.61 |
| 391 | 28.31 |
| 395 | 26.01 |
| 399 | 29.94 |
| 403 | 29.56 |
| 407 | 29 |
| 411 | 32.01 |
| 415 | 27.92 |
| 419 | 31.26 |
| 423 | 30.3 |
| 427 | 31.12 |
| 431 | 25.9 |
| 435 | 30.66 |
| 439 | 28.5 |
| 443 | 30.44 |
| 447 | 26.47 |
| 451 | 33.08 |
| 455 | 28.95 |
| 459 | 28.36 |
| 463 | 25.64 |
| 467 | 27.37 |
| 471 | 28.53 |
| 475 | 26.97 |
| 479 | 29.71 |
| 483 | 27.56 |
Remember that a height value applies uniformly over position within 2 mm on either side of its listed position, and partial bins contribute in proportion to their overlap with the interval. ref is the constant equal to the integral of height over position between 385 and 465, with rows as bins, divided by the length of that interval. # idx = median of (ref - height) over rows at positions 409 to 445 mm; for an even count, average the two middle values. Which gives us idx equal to -1.2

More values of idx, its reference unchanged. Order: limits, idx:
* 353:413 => 0.2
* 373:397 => 0.9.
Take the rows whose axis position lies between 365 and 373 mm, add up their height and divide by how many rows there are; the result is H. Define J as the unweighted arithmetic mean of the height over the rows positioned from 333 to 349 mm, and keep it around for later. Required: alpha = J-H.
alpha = 0.5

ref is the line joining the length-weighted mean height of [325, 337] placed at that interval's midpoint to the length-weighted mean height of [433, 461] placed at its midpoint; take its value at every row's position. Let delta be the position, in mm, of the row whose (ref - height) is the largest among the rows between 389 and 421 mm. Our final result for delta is 395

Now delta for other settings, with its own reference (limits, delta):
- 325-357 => 327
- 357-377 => 359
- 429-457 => 431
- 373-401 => 395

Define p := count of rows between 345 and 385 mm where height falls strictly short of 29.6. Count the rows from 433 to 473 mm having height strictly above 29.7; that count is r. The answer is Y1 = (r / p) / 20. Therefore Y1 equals 0.030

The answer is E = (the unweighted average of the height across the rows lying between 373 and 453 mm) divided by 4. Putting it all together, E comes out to 7.35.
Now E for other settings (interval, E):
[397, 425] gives 7.50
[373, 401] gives 7.22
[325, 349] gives 7.26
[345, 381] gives 7.38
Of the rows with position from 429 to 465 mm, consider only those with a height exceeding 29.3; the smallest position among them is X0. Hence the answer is 435 mm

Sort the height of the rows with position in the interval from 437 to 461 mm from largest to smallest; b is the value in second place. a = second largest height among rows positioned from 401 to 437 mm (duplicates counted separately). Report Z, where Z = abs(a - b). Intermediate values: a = 31.26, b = 30.44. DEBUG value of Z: 0.8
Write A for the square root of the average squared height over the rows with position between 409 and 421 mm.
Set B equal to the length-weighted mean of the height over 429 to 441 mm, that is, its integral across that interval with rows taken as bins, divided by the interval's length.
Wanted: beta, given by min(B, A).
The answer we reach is 28.4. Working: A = 30.4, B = 28.4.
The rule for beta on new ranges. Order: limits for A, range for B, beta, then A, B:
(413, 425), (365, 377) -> 29.6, 29.9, 29.6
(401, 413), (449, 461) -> 30.1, 30.2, 30.1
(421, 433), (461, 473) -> 27.2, 29.2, 27.2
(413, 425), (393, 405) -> 28.5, 29.9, 28.5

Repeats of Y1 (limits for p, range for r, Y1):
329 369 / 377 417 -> 0.025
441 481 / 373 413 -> 0.029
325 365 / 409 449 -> 0.043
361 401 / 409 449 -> 0.050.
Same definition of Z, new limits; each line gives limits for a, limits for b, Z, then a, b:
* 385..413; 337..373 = 0.6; 30.61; 31.17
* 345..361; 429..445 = 0.7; 31.17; 30.44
